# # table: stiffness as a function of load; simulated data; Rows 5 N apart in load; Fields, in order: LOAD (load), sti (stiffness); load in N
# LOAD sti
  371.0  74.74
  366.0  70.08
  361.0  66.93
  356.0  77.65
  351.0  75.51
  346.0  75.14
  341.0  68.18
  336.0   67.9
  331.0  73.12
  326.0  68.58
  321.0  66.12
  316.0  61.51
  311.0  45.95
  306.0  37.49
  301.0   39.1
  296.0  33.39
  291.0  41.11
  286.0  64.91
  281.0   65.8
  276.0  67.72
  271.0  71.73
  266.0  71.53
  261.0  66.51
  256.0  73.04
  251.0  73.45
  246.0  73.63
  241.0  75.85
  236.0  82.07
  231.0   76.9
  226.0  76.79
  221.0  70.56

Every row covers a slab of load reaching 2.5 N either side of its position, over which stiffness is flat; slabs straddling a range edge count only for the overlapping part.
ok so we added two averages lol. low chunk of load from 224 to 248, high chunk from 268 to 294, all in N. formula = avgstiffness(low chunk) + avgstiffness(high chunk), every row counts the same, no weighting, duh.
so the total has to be 139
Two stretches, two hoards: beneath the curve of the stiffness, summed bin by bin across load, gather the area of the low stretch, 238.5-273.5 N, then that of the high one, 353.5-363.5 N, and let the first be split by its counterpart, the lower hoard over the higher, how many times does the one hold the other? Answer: 3.5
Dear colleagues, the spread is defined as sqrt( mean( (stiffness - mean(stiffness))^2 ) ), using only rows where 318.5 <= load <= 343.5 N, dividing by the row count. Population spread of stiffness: 2.3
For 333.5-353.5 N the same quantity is 3.6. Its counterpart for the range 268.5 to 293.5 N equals 10.8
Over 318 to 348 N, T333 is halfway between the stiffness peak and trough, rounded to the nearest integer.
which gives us 71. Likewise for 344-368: 72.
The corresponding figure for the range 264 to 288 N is 68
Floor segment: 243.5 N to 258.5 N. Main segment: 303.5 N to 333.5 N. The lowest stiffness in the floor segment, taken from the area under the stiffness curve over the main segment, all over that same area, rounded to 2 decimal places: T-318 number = 0.96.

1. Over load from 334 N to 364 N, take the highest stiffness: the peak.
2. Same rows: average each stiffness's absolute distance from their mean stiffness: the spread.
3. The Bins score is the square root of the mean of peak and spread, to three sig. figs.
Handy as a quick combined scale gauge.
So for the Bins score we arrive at 6.40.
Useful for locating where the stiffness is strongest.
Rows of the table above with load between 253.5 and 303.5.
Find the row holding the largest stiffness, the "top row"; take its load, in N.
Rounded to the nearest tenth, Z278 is 256.0 N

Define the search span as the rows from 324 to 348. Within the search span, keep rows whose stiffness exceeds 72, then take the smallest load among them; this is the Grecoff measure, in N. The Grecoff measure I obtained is 331.0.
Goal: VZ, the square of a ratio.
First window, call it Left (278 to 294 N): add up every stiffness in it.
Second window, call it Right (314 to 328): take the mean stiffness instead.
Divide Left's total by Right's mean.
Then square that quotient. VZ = 6.9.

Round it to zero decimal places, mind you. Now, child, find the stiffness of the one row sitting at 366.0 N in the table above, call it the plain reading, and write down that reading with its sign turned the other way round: -70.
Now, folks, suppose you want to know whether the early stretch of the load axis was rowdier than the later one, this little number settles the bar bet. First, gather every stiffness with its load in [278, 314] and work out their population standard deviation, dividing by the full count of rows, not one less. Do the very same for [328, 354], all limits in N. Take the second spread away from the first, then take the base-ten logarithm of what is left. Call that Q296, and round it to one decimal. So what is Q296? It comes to 1.0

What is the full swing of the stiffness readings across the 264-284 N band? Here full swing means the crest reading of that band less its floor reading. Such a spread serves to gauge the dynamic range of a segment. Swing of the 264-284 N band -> 6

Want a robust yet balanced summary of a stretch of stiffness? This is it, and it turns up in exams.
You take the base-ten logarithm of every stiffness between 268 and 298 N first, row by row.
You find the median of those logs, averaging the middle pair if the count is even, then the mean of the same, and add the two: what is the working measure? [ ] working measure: 3.56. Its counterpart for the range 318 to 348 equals 3.68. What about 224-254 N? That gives 3.77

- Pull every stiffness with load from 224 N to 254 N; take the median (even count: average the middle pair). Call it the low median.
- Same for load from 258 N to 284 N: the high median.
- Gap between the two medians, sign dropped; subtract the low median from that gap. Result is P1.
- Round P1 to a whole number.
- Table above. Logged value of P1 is -68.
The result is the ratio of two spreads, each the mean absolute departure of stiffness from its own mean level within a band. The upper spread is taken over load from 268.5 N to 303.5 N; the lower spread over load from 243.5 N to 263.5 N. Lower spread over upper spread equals 0.18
